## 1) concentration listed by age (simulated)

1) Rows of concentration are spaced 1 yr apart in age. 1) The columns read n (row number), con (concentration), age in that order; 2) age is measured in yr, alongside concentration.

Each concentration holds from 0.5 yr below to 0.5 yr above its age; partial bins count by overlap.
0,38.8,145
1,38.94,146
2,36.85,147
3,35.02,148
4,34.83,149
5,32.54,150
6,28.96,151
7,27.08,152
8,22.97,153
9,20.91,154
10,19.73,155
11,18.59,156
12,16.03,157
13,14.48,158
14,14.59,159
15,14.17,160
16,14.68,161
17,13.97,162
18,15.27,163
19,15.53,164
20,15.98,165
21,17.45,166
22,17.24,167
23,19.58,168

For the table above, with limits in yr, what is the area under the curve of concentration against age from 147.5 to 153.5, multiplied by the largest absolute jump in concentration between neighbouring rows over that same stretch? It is 746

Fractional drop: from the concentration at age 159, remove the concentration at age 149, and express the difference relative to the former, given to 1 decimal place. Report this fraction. -1.4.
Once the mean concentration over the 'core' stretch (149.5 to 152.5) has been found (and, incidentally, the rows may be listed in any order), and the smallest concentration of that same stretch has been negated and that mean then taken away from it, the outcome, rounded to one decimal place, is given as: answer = -56.6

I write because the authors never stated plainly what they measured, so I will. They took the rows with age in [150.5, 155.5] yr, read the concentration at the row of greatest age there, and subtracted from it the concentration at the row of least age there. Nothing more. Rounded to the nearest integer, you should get -9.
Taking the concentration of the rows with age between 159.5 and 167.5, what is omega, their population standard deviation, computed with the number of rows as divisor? 1.2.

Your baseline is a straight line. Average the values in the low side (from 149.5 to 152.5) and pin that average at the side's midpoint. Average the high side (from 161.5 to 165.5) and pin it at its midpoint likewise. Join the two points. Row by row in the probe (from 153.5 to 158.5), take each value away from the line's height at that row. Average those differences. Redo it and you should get 5.84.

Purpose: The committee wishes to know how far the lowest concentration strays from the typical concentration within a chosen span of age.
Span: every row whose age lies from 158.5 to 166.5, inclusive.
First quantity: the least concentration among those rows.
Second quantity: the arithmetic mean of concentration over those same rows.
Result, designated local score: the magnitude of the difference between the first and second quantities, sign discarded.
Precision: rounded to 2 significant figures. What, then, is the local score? 1.2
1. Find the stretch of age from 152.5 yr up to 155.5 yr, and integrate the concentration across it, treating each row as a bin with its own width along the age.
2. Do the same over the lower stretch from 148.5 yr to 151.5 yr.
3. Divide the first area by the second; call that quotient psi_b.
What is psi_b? 0.66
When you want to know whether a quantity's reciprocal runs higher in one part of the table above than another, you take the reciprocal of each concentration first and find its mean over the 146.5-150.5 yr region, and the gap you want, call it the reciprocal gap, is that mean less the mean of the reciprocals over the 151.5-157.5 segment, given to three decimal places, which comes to -0.020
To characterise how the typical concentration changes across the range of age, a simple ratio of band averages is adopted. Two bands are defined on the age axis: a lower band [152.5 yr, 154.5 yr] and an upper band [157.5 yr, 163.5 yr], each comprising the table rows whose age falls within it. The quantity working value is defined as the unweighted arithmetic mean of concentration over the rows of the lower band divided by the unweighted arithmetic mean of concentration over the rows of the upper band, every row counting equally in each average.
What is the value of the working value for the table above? 1.51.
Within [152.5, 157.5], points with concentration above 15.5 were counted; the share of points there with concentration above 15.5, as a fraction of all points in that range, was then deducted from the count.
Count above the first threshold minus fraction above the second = 4.0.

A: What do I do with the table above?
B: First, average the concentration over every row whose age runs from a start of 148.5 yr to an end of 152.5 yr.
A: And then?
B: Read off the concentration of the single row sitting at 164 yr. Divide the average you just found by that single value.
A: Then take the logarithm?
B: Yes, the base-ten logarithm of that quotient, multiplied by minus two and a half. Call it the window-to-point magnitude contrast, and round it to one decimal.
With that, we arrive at -0.7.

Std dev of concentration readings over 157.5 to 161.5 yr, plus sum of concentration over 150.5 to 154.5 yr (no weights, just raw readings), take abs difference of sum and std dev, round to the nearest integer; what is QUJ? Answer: 100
